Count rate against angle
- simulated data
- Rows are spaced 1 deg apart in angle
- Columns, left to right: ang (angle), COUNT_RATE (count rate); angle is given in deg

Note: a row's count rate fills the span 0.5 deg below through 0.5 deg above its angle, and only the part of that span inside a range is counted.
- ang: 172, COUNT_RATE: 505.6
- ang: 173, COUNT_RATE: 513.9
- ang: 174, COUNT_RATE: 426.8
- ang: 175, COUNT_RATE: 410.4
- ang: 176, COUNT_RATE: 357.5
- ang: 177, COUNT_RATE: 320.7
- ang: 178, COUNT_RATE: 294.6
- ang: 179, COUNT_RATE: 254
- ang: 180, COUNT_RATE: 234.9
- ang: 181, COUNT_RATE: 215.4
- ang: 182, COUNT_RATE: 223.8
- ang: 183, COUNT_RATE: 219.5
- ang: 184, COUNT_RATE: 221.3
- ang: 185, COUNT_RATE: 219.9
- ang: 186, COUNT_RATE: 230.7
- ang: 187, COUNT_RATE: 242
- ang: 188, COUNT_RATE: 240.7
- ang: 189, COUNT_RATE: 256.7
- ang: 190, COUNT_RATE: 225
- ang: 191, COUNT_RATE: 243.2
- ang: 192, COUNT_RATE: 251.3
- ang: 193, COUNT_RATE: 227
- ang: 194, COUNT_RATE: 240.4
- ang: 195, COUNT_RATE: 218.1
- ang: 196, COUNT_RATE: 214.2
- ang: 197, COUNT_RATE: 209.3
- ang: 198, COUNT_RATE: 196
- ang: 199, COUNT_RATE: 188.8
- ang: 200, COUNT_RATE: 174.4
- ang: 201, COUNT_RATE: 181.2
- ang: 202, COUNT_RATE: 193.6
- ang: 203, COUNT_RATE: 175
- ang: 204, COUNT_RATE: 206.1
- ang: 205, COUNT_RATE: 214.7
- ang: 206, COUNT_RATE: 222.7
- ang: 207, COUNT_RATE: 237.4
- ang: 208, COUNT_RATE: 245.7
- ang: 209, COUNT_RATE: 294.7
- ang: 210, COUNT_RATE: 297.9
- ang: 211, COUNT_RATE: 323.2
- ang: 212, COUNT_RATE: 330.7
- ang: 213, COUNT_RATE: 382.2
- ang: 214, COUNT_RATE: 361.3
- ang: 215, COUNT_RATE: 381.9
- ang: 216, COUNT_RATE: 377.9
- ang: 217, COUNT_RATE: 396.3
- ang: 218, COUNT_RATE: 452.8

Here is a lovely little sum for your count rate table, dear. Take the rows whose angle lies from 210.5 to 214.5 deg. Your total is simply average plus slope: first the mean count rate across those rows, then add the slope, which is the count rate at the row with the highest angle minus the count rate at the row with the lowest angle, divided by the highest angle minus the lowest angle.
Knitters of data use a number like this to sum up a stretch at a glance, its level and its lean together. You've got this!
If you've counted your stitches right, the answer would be 362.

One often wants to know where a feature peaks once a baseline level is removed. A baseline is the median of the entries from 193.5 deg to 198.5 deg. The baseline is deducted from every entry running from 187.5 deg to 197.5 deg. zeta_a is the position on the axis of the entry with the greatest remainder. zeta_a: 189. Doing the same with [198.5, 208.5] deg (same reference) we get 208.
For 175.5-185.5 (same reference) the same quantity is 176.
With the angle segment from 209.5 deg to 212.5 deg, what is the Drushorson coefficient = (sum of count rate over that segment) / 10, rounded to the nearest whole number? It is 95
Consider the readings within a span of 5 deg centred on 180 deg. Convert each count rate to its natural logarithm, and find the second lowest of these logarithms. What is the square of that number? 29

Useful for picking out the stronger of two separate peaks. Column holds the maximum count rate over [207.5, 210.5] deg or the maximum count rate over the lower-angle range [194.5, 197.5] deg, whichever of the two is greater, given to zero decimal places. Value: 298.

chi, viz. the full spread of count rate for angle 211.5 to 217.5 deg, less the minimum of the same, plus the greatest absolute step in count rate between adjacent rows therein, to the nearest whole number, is -214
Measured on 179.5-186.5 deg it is -176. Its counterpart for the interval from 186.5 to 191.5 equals -162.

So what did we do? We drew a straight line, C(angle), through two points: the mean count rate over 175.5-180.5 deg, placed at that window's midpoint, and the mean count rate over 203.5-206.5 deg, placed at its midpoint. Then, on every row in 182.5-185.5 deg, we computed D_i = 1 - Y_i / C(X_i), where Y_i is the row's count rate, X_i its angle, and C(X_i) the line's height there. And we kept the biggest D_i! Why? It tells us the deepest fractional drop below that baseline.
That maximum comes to 0.21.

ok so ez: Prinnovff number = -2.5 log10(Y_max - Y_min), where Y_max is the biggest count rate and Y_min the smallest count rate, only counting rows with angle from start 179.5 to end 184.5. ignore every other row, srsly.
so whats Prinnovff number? -3.2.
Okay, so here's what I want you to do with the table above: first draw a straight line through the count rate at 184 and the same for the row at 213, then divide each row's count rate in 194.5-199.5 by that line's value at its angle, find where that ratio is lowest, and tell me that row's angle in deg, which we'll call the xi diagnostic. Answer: 199 deg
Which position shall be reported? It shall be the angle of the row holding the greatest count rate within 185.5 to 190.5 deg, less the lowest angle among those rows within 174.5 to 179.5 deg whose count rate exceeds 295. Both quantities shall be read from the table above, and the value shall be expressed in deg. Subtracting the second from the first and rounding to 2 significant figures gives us 14 deg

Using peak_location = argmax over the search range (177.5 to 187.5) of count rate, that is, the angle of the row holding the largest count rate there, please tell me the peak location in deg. 178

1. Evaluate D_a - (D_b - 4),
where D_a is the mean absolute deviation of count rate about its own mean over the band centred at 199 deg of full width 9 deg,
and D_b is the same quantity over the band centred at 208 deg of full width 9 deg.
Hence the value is -25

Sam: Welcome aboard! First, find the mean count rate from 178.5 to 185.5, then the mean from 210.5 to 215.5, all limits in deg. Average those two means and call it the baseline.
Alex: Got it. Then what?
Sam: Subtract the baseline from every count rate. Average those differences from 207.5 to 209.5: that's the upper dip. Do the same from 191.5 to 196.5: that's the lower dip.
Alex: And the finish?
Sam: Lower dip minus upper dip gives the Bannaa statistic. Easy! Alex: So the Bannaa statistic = -40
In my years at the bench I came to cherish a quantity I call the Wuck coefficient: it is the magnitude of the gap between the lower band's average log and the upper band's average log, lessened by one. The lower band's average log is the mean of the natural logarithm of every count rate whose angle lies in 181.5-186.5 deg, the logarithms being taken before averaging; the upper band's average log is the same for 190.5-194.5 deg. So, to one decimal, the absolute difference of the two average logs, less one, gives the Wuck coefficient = -0.9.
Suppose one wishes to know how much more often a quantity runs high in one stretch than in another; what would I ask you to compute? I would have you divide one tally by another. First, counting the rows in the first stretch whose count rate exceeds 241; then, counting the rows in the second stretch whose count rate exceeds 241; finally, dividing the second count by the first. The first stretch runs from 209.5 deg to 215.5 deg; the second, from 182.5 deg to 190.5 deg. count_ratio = 0.3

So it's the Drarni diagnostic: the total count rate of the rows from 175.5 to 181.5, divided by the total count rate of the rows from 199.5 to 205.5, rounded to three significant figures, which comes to 1.46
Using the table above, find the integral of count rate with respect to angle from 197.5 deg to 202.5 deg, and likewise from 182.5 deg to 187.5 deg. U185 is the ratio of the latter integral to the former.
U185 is 1.2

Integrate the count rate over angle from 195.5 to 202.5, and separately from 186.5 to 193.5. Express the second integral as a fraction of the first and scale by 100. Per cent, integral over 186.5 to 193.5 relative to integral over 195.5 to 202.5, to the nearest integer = 124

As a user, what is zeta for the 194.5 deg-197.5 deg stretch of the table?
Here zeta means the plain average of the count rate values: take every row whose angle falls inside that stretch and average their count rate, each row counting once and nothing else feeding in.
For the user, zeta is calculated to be 214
